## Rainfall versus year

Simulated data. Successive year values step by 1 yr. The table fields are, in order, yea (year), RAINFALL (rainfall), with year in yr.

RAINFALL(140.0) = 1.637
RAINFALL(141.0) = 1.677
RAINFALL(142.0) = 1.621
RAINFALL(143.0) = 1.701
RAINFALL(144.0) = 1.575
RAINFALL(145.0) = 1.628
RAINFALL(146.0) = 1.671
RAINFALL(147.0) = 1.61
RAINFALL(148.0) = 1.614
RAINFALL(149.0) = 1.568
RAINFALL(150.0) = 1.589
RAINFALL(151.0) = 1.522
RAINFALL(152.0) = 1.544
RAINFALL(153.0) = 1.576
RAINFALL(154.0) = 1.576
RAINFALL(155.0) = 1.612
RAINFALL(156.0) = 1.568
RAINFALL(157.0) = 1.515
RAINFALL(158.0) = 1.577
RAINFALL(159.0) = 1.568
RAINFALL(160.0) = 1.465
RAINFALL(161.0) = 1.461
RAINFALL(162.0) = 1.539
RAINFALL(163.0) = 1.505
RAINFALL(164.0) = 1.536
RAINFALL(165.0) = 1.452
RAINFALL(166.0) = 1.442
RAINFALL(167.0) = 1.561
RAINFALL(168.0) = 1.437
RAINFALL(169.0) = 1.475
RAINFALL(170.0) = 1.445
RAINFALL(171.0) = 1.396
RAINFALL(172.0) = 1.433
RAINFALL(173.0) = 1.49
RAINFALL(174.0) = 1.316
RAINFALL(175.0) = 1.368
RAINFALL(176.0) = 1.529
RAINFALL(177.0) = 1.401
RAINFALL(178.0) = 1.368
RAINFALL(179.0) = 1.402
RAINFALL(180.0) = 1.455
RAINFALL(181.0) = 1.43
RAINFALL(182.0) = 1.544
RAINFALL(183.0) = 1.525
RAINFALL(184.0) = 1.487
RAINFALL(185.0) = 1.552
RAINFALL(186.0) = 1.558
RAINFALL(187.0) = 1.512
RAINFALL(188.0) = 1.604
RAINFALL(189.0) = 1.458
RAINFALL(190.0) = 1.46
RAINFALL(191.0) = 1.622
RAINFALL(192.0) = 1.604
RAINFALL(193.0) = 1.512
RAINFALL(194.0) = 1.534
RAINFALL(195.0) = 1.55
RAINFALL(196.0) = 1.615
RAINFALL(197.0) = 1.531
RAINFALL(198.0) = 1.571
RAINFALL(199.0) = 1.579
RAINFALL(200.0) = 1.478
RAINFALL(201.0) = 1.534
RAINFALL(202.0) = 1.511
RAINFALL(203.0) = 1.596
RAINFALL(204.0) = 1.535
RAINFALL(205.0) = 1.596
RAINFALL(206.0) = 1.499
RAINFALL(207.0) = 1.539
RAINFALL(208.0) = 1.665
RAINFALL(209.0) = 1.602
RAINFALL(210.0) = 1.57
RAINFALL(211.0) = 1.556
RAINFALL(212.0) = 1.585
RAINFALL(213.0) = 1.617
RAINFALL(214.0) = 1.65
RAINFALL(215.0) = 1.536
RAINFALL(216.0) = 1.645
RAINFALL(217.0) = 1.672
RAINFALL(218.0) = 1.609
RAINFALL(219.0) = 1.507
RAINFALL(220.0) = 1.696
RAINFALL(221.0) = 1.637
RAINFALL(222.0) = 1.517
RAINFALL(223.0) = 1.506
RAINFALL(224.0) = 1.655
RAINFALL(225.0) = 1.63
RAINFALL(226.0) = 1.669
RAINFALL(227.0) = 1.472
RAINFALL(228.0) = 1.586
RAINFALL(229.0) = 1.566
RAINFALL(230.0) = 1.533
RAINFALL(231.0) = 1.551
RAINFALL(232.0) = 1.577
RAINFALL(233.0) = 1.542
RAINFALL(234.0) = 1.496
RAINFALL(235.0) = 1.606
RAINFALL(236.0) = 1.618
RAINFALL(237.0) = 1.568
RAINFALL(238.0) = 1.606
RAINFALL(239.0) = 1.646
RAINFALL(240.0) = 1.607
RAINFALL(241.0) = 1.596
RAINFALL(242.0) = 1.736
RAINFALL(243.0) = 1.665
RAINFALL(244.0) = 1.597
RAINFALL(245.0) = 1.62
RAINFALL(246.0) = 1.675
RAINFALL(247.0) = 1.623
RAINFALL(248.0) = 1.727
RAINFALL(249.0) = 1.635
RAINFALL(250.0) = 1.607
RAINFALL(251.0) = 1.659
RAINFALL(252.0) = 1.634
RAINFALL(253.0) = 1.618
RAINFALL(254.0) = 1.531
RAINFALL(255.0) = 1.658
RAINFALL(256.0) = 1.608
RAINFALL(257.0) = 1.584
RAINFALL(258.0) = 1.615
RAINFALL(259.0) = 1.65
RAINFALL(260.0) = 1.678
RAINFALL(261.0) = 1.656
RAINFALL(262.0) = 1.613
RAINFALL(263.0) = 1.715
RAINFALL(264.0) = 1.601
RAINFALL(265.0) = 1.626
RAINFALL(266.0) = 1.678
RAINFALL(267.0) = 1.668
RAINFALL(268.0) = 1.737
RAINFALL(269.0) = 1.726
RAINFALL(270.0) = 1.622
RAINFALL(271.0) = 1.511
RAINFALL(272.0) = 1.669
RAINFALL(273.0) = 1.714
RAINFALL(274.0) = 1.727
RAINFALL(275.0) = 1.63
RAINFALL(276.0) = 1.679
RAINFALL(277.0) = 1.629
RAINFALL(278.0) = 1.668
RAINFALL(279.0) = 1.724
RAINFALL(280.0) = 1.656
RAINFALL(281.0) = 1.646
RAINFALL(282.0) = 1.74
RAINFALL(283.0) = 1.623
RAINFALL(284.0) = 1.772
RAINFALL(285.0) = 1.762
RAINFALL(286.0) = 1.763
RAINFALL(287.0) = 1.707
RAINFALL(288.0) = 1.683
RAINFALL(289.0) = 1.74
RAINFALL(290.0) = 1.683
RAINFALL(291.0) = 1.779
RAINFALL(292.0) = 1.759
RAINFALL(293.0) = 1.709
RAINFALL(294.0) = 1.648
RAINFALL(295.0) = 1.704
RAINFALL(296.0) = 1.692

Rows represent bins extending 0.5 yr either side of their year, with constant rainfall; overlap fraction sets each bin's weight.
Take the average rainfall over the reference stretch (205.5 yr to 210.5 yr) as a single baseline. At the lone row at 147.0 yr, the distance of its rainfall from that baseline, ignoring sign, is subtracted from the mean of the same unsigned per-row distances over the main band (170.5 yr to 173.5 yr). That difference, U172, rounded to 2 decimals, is 0.10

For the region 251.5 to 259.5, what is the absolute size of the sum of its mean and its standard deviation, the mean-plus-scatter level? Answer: 1.65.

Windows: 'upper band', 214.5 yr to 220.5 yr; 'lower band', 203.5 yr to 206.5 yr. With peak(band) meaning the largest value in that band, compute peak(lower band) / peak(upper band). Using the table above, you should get 0.94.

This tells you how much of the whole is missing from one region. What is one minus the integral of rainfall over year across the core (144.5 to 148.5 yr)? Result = -5.52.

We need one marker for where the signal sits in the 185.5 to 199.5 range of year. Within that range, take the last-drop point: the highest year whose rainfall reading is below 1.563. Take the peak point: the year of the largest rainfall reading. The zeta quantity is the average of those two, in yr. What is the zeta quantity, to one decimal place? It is 194.0 yr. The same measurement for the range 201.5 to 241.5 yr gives 227.0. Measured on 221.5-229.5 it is 226.5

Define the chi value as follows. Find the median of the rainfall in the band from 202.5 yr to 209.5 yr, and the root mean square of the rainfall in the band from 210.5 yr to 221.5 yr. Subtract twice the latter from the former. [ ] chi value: -1.63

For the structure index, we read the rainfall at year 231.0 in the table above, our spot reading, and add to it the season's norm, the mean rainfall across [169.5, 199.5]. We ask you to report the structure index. 3.05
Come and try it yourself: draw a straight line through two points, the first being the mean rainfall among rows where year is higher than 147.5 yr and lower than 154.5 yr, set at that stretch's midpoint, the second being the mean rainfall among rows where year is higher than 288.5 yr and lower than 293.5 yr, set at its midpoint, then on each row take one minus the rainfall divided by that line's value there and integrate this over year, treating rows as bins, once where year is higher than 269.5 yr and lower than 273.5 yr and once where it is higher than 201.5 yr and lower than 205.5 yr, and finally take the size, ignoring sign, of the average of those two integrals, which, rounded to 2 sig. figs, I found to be 0.18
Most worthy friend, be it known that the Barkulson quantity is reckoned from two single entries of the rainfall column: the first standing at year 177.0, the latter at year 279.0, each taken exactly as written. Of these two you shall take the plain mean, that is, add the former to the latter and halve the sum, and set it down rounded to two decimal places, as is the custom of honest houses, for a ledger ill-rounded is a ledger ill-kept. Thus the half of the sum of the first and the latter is 1.56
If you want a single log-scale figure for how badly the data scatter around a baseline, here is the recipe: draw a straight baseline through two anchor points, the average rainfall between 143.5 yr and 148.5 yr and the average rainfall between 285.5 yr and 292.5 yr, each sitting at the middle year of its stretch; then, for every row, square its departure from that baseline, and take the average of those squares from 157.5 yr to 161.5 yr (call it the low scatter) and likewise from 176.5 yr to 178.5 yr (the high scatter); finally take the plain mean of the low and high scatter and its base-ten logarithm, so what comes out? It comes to -1.4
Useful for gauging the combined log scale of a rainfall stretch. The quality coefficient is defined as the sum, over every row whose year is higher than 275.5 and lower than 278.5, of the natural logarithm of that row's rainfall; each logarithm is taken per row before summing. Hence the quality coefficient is 1.52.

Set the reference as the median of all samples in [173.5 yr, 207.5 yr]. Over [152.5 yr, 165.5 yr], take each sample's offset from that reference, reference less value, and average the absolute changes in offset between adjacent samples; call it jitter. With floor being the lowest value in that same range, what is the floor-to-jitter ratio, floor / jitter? 32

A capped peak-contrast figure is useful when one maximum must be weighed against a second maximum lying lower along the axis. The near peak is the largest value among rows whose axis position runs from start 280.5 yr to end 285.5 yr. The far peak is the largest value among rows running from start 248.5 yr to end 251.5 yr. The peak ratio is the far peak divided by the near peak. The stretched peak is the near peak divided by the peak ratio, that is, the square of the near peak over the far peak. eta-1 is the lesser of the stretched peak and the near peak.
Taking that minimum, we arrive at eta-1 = 1.77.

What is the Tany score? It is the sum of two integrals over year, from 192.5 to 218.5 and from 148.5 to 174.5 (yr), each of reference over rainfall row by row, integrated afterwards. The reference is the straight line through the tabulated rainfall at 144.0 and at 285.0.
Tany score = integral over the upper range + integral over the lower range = 55.1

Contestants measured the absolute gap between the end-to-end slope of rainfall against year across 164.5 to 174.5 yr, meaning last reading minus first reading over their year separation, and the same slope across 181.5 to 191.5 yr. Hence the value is 0.024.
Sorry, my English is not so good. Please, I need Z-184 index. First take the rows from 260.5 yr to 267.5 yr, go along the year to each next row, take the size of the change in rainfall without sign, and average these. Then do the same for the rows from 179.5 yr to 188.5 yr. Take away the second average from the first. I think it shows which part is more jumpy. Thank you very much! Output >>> 0.007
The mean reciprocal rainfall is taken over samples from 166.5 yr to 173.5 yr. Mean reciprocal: 0.685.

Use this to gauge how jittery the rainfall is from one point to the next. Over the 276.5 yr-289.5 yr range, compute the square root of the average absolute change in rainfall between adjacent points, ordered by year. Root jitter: 0.238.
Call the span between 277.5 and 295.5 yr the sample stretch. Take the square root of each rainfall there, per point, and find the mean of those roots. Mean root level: 1.31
